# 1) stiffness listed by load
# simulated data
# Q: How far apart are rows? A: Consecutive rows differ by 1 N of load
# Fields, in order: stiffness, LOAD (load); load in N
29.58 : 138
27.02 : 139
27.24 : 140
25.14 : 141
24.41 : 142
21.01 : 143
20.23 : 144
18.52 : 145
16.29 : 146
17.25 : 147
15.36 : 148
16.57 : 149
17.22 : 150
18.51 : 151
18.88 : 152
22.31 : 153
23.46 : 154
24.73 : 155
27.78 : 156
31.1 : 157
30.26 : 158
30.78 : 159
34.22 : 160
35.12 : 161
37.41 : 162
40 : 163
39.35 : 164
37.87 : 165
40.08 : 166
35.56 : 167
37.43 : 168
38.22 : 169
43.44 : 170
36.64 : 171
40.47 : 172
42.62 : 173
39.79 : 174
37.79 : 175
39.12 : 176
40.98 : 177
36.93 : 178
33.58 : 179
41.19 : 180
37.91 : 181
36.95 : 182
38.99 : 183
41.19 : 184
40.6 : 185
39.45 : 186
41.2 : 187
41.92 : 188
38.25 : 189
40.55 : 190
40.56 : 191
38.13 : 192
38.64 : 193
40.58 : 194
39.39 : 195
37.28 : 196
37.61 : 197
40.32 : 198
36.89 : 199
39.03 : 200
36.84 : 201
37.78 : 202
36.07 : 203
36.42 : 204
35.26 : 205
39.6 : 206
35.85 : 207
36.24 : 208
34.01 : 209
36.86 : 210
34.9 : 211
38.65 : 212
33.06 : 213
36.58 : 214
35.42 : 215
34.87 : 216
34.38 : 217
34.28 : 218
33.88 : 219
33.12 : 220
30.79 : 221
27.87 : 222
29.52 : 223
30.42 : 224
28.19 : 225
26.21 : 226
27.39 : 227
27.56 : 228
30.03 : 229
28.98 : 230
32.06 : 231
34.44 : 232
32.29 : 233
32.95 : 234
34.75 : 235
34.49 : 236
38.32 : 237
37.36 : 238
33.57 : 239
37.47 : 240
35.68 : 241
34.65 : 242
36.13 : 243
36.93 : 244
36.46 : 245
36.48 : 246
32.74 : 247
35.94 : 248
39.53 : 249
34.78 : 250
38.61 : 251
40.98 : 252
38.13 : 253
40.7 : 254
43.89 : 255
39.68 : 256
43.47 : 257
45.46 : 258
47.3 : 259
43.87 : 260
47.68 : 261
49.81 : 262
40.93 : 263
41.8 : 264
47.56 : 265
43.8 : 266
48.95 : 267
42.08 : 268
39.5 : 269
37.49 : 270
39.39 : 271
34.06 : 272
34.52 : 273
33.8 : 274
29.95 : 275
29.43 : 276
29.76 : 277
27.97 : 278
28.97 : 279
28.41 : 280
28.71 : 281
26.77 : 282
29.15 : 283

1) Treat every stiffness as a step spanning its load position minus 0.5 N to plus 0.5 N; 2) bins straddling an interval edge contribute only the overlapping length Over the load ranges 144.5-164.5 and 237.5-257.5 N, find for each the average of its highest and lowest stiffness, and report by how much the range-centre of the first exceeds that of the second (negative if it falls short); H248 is -11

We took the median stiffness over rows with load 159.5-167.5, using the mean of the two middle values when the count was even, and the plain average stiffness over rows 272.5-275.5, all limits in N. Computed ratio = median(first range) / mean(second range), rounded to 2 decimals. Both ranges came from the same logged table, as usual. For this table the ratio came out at 1.15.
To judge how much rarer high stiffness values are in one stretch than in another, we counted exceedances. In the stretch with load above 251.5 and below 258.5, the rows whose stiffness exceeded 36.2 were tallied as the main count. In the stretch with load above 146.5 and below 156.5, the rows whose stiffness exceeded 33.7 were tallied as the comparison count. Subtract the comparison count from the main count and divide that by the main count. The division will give 1.0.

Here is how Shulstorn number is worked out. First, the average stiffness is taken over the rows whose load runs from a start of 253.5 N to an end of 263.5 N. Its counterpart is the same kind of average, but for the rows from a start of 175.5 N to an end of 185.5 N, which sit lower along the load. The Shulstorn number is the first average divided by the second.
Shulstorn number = 1.14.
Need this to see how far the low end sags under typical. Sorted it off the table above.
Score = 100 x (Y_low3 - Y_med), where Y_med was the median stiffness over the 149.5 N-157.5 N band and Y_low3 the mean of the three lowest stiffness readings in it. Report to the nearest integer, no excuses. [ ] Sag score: -468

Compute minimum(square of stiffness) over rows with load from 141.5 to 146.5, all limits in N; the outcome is 265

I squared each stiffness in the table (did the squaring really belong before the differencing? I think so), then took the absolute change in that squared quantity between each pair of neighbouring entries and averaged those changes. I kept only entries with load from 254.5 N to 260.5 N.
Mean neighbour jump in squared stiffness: 265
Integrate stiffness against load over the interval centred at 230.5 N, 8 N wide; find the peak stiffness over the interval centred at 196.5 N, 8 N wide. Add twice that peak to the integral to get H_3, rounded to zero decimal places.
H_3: 327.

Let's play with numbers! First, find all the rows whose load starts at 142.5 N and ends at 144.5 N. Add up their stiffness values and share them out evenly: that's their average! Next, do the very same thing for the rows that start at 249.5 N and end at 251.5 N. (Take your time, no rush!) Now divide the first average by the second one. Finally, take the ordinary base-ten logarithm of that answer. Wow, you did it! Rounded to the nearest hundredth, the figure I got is -0.25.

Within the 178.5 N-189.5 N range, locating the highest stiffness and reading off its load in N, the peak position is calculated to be 188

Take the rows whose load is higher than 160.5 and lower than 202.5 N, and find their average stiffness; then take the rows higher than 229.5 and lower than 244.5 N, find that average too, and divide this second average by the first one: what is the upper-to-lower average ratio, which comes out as 0.89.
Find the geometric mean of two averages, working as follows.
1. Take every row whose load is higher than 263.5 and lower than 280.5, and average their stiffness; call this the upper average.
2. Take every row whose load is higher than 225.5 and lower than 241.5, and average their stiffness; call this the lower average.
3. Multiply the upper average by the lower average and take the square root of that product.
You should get 34.5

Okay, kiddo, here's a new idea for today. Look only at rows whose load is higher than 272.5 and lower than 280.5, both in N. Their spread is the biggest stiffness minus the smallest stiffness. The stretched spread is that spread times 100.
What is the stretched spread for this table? 655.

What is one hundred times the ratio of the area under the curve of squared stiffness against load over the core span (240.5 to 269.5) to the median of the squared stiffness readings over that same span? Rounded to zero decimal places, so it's 2953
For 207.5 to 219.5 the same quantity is 1228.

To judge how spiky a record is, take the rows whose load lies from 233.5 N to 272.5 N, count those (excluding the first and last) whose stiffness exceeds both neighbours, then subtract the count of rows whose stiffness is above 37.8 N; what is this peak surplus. -9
